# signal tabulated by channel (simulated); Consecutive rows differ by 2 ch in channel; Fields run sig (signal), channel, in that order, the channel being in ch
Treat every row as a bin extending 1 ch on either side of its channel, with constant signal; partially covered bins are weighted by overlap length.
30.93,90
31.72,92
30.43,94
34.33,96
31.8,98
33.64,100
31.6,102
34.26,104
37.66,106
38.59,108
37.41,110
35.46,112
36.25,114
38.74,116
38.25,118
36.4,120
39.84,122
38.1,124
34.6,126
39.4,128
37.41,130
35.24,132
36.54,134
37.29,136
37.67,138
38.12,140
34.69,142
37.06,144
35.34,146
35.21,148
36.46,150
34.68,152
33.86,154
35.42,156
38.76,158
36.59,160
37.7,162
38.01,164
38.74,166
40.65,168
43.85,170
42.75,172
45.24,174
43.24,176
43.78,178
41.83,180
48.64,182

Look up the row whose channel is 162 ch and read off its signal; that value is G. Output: 37.7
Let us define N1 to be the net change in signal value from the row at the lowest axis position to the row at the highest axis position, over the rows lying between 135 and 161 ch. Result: -0.7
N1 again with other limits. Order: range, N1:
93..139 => 7.2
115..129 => 0.7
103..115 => 2.0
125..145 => 2.5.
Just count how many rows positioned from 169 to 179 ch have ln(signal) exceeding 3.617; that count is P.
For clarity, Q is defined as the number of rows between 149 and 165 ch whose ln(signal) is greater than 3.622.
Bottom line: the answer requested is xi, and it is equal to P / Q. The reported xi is 1.7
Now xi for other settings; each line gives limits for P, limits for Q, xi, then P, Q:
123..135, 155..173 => 0.4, 3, 7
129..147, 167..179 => 0.7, 4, 6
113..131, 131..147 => 3.0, 6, 2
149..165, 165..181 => 0.4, 3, 8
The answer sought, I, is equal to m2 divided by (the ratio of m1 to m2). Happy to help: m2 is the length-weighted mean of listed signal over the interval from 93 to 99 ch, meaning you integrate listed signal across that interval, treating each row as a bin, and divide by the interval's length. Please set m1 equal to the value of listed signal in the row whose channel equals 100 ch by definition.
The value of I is 30.8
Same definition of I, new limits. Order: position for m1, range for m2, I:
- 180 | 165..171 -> 40.3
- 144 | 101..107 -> 32.1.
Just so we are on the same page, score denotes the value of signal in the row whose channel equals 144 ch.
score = 37.06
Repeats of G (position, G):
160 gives 36.59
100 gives 33.64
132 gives 35.24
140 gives 38.12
